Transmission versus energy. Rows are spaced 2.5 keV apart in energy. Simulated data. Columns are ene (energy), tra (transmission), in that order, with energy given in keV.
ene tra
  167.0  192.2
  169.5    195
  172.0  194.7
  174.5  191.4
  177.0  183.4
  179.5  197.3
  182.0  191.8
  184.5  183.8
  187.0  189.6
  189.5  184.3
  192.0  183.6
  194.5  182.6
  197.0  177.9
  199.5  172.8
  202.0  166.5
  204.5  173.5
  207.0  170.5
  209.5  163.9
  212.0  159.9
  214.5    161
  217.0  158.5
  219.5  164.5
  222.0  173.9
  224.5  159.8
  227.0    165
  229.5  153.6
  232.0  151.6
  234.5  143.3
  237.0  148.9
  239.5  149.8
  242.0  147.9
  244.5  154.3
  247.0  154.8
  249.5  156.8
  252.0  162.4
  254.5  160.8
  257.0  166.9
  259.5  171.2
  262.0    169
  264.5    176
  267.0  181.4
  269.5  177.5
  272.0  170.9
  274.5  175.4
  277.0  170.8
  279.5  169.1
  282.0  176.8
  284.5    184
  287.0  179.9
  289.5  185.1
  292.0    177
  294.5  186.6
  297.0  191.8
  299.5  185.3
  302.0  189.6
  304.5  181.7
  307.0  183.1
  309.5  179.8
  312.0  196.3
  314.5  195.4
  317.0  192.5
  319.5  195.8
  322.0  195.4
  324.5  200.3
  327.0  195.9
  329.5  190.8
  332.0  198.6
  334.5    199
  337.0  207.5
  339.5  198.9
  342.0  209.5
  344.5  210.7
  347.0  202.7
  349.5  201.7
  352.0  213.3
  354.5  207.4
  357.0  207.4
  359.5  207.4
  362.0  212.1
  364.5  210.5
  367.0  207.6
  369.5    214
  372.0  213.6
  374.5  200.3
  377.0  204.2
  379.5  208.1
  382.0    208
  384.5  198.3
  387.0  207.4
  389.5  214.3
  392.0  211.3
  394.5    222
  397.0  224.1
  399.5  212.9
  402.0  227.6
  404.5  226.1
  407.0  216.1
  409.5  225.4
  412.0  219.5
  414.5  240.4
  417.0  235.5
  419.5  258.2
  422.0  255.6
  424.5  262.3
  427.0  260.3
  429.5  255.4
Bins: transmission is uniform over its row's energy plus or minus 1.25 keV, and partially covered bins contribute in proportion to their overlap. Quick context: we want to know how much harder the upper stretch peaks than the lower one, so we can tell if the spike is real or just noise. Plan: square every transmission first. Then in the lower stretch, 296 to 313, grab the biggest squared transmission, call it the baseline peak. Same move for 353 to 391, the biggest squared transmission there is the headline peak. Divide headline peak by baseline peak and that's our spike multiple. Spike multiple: 1.19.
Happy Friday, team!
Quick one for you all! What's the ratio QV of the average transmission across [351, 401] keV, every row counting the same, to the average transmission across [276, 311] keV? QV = 1.16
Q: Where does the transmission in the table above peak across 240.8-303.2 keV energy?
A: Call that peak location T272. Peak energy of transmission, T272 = 297.0 keV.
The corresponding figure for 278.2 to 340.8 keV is 337.0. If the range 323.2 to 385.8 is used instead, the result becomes 369.5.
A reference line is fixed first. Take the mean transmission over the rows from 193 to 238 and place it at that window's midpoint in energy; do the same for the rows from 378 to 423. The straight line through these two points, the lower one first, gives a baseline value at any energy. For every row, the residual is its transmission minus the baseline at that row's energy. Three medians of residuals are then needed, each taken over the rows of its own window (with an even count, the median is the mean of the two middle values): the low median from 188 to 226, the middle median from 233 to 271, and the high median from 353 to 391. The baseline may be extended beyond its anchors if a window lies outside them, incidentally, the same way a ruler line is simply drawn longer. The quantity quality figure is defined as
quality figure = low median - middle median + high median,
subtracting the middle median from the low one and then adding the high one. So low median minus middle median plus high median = 19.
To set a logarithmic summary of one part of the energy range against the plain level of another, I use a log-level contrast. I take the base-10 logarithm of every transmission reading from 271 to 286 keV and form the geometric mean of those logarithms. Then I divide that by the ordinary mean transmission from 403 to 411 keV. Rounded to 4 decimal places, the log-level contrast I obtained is 0.0101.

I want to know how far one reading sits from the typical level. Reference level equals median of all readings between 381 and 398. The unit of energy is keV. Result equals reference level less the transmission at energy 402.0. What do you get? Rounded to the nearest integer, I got -16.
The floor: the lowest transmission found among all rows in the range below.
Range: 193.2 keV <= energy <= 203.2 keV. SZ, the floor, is 166.5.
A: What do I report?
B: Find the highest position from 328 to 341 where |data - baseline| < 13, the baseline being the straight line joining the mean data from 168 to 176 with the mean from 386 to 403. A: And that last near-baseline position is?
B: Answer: 339.5 keV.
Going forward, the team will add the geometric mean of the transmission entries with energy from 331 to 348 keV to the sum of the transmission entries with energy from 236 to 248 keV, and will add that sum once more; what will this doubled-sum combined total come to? 1715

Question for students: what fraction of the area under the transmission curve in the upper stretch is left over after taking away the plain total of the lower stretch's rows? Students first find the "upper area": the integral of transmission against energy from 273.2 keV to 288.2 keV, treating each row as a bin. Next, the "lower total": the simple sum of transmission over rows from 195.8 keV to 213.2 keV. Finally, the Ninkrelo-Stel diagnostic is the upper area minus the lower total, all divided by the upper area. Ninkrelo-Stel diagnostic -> 0.55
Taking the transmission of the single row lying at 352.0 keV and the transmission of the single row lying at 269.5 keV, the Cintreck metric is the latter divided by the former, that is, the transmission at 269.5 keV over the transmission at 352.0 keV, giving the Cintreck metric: 0.83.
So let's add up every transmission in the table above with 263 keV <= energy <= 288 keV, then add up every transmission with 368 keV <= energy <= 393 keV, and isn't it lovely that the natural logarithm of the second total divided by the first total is 0.17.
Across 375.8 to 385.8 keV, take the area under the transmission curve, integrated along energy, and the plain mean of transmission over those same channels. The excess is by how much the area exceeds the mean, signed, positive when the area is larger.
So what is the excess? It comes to 1842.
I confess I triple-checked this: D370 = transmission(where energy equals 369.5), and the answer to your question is 214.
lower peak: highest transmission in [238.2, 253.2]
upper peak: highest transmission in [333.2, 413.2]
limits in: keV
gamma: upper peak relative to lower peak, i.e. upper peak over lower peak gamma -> 1.40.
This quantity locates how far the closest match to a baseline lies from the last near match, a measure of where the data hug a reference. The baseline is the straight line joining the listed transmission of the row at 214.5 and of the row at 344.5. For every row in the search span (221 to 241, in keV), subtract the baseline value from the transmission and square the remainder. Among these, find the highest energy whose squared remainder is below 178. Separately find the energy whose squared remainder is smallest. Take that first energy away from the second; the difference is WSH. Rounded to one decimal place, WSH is -2.5 keV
